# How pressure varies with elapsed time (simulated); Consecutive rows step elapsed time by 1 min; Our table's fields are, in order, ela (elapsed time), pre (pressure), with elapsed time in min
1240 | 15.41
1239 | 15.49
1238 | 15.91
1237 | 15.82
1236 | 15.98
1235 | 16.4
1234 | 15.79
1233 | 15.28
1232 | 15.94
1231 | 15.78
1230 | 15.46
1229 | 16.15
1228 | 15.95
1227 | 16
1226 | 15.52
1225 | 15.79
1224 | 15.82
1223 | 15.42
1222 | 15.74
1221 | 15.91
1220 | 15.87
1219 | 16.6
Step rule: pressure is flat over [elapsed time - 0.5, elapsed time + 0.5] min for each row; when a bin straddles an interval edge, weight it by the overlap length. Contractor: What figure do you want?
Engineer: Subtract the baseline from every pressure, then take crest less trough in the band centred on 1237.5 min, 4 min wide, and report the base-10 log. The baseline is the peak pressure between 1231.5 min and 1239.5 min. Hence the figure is -0.310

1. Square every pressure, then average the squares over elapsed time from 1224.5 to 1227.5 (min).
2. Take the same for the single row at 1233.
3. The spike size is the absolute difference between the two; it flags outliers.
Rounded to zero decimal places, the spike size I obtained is 15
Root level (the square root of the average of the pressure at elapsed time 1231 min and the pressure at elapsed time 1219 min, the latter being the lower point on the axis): 4.02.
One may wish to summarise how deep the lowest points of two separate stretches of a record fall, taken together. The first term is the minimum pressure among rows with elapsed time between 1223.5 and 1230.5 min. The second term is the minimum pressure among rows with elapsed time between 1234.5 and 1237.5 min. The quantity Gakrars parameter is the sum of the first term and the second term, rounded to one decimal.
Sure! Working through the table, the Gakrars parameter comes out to 31.3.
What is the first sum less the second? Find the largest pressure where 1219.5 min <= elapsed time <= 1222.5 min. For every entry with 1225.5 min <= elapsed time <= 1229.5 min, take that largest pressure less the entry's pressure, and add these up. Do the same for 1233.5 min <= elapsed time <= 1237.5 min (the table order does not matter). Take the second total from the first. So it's 0.37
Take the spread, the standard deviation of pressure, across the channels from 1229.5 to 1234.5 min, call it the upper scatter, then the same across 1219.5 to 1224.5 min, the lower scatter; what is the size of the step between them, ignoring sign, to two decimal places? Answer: 0.07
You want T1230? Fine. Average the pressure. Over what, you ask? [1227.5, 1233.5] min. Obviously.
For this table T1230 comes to 15.8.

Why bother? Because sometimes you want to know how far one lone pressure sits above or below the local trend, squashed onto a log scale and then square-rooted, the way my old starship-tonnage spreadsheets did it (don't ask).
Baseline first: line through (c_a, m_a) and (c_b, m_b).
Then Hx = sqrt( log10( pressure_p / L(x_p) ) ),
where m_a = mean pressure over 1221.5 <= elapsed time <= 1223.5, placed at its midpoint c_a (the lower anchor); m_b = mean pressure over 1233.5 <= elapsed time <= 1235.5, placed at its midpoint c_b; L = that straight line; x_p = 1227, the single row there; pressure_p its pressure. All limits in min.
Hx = 0.079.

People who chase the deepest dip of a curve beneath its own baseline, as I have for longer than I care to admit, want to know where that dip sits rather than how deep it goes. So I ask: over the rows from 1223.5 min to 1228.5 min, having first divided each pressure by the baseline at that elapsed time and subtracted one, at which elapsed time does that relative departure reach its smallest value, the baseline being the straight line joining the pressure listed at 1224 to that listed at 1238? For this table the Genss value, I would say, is 1226 min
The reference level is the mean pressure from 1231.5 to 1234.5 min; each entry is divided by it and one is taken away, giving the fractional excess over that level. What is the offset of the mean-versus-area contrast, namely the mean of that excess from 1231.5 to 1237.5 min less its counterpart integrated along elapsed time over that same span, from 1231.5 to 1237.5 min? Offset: -0.06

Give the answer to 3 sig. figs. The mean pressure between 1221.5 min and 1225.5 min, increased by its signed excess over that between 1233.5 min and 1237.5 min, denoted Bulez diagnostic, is 15.4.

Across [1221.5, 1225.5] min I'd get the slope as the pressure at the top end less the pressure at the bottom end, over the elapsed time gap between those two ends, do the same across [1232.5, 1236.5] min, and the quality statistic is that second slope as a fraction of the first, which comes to 14.0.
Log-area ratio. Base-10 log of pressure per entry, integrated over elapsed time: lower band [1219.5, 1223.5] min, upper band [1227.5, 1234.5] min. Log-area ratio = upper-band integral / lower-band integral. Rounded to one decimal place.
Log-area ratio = 1.8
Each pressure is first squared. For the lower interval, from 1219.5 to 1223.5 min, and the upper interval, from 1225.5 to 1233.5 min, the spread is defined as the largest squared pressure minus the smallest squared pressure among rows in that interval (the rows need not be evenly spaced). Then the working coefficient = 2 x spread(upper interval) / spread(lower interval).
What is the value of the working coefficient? 3.6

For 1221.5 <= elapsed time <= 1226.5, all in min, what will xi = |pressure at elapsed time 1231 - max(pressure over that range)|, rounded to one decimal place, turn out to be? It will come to 0.0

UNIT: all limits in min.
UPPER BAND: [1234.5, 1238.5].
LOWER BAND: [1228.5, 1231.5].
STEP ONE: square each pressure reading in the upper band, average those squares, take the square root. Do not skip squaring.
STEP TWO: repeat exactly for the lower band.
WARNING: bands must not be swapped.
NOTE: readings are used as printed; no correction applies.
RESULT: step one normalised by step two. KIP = 1.015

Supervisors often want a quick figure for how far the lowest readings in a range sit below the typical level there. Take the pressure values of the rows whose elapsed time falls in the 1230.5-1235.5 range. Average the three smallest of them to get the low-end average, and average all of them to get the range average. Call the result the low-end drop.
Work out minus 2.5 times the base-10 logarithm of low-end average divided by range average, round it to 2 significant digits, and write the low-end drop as 0.015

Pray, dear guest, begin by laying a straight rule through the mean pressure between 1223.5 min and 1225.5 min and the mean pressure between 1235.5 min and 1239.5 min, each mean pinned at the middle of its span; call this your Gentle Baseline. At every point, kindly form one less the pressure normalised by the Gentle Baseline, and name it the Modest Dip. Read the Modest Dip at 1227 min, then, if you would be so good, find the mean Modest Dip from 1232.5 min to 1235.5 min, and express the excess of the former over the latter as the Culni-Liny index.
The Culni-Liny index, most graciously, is -0.011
